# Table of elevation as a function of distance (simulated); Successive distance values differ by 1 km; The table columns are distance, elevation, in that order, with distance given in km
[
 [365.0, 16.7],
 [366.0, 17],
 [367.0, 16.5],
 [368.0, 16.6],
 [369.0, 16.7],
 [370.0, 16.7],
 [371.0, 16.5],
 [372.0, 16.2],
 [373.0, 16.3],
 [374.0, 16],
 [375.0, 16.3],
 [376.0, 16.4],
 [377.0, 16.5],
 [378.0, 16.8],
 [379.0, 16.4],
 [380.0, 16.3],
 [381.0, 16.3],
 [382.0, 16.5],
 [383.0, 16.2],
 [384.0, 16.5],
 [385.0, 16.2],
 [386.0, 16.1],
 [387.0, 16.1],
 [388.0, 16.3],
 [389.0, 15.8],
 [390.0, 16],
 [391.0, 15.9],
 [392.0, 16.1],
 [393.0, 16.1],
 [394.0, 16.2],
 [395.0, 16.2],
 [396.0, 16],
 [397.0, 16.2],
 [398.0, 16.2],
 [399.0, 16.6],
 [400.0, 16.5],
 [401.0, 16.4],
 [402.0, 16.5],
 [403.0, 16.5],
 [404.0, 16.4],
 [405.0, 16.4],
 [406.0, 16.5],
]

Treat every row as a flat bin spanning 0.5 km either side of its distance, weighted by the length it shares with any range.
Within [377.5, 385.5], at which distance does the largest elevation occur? 378.0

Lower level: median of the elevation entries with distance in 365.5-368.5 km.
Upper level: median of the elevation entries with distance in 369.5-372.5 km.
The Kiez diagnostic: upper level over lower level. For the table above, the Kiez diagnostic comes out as 0.99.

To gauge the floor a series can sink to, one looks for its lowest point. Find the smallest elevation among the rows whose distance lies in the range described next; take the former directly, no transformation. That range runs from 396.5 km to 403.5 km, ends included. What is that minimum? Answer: 16.2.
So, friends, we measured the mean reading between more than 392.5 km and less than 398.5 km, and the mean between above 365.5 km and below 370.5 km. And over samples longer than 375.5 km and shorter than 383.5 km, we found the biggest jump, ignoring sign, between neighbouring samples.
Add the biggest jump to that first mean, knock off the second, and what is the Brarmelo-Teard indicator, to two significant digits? -0.15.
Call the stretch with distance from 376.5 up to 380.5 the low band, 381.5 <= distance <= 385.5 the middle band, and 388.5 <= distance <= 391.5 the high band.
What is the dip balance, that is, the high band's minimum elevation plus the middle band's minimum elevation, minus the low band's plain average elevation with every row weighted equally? 15.5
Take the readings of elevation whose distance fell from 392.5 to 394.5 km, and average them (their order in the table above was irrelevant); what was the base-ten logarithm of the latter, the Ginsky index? 1.21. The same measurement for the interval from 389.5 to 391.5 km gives 1.20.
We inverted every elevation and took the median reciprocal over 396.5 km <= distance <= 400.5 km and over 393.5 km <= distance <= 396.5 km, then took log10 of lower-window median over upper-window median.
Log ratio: 0.0040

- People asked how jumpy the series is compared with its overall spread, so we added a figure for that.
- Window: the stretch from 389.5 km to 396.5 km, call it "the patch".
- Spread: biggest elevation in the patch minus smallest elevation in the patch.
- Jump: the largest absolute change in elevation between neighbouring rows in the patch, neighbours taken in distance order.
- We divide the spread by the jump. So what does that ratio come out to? 1.5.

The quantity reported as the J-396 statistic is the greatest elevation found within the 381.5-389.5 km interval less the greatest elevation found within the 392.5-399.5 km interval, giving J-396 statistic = -0.10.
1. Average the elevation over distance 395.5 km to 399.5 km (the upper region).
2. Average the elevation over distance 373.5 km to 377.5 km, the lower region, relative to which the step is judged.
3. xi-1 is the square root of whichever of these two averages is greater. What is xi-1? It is 4.04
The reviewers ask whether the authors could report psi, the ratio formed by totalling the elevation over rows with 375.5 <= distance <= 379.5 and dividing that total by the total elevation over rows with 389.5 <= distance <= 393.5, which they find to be 1.03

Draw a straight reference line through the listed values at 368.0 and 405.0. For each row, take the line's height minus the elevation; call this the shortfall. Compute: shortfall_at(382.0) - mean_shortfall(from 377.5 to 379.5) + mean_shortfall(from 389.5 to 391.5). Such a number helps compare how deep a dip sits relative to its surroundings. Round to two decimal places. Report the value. 0.61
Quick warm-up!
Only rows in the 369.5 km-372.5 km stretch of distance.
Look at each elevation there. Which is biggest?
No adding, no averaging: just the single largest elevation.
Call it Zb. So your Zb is 16.7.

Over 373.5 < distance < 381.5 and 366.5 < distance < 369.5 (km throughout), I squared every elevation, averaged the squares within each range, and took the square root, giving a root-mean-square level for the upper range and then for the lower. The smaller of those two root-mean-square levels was 16.4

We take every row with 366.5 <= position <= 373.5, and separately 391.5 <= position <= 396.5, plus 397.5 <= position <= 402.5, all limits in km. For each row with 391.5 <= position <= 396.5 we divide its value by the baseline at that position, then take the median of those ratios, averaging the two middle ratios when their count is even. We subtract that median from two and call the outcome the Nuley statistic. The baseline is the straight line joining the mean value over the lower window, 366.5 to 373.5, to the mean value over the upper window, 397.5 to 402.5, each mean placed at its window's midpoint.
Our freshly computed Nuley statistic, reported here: 1.02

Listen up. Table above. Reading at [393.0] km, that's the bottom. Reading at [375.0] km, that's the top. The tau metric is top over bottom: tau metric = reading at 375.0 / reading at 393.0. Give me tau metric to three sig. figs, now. 1.01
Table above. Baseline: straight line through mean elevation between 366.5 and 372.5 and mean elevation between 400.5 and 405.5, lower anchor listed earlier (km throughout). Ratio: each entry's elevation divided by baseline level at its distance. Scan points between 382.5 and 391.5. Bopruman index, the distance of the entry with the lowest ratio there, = 389.0 km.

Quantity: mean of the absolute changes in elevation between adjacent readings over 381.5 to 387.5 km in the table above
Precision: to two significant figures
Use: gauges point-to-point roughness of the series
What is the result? 0.20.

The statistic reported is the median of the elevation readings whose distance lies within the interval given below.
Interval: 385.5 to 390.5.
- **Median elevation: 16.1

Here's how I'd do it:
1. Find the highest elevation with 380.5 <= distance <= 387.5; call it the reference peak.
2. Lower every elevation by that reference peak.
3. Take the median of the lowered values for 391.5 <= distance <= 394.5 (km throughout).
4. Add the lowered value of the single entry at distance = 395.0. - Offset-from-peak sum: -0.70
